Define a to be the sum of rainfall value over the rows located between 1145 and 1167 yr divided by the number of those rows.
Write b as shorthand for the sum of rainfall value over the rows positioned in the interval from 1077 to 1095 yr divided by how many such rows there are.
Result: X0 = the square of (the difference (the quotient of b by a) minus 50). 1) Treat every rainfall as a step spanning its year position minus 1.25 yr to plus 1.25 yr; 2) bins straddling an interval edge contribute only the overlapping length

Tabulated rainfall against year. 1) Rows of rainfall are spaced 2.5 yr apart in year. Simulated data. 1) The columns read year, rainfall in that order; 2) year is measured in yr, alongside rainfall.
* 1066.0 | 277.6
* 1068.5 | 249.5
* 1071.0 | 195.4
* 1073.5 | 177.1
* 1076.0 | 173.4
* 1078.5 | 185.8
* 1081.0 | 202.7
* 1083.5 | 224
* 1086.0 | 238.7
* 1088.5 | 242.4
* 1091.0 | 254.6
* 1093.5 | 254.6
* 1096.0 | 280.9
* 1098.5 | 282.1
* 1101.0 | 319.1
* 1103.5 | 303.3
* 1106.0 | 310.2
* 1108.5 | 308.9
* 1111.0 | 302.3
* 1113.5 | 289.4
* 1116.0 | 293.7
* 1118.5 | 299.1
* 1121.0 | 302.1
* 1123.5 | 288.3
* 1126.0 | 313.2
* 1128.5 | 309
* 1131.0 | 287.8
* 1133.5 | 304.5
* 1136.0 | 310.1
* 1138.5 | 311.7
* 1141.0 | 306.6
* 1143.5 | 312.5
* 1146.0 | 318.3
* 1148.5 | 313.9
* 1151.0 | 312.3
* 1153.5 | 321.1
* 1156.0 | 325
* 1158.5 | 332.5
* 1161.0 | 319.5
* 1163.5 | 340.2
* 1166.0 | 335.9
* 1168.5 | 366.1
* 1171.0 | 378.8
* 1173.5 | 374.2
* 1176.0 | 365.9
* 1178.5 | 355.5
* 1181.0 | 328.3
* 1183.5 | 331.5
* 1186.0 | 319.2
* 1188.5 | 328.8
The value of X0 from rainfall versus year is 2430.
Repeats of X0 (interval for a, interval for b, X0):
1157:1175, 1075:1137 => 2422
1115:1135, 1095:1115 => 2401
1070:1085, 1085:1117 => 2356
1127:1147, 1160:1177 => 2386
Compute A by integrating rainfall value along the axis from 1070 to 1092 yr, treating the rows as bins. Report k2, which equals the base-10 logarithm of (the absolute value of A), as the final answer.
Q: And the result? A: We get 3.66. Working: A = 4623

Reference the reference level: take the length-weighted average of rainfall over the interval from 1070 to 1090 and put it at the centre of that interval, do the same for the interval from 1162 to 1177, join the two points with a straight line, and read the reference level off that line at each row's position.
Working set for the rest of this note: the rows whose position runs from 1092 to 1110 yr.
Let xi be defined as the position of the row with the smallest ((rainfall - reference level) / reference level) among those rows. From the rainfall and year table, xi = 1093.5 yr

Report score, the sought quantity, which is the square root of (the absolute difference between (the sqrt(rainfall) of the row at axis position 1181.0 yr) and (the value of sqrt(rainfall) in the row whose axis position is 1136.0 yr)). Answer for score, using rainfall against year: 0.7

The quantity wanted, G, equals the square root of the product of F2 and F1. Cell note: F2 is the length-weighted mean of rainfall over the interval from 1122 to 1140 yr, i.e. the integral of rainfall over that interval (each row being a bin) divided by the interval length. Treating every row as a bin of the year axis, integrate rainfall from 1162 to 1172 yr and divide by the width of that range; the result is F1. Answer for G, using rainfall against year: 328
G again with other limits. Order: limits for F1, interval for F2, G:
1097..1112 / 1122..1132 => 302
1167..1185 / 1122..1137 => 328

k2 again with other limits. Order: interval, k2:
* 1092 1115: 3.83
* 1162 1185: 3.91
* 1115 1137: 3.82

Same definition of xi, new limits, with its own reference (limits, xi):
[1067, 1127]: 1076.0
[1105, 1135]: 1131.0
